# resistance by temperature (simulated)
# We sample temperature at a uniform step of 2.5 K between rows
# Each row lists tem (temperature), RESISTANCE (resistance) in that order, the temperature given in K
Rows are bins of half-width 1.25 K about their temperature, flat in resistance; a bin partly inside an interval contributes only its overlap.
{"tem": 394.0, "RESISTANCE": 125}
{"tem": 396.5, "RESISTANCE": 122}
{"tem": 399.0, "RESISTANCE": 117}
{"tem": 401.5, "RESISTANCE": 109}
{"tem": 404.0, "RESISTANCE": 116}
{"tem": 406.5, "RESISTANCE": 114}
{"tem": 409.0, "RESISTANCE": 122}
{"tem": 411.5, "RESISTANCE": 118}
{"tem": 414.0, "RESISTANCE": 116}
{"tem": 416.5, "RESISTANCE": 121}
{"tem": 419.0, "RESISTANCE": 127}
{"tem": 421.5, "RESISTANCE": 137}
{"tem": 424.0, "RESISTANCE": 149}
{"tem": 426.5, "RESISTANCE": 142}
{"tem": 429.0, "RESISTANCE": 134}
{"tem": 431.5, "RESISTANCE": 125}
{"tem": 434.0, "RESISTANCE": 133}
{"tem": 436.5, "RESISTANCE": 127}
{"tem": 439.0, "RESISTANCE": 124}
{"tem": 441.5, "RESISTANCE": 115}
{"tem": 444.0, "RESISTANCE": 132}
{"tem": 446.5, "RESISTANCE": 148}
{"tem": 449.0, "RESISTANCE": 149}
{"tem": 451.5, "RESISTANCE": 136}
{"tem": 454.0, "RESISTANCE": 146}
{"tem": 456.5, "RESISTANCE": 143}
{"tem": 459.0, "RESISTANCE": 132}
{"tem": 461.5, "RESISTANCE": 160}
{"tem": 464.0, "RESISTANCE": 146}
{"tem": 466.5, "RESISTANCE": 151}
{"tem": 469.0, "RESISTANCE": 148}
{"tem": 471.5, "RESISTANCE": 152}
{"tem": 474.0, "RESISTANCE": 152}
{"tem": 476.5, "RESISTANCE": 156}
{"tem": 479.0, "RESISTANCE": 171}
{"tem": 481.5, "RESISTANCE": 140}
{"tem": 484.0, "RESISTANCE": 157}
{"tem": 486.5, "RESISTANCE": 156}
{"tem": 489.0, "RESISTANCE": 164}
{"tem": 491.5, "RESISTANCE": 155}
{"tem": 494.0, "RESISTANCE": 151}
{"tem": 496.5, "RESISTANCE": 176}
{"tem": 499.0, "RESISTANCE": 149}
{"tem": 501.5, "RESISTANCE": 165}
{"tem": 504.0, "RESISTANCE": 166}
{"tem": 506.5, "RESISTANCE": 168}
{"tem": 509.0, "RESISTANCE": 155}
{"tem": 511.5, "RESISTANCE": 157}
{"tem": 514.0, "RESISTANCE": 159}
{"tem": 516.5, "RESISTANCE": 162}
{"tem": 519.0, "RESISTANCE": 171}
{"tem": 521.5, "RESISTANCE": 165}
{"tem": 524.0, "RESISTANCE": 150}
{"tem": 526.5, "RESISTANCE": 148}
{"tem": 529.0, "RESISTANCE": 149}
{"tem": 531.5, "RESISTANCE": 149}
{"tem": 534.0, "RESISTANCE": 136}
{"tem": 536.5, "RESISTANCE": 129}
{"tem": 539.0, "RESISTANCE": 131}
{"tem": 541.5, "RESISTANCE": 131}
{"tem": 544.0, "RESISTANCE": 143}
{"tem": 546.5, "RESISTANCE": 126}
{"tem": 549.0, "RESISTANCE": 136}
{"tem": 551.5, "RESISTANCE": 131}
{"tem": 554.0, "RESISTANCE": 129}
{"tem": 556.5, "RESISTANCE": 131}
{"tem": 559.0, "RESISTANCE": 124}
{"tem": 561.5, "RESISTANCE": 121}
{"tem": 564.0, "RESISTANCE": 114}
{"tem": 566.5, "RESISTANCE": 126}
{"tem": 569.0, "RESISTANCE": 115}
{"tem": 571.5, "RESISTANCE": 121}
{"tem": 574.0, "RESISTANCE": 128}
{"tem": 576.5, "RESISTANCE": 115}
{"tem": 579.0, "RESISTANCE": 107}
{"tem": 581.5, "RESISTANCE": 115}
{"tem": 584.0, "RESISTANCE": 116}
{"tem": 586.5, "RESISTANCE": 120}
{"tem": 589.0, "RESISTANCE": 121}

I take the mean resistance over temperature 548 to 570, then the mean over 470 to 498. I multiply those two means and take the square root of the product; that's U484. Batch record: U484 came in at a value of 140.3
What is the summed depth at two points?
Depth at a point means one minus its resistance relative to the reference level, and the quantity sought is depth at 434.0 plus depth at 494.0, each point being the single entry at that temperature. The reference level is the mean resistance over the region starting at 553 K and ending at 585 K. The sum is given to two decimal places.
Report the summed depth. -0.36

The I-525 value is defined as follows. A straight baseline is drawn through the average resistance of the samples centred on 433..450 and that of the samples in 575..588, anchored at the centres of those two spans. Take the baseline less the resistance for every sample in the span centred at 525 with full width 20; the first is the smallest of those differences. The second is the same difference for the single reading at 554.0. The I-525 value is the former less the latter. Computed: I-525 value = -38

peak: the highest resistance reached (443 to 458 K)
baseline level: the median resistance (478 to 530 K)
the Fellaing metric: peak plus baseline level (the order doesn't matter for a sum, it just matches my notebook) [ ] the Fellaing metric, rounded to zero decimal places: 306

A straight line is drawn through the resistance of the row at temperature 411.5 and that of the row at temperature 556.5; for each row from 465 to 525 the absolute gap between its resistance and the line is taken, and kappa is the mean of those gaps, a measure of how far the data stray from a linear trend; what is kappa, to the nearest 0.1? 32.7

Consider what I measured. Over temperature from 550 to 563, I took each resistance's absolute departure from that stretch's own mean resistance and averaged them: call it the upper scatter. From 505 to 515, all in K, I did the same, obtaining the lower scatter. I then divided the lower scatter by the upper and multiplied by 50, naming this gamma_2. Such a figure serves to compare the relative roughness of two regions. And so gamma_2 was 55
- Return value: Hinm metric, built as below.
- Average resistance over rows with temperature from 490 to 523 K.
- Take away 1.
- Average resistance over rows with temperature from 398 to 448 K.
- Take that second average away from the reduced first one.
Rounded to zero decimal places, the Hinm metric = 34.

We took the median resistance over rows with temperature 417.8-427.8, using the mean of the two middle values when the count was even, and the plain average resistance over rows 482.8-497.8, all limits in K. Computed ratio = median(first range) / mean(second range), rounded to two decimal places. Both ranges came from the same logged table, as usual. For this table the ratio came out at 0.87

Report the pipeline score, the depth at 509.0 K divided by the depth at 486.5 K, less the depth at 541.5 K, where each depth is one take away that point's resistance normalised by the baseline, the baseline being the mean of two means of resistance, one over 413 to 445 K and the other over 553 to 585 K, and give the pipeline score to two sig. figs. 1.0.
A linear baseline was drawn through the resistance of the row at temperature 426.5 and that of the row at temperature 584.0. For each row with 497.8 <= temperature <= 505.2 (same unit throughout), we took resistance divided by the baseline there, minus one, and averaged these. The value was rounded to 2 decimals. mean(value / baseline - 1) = 0.23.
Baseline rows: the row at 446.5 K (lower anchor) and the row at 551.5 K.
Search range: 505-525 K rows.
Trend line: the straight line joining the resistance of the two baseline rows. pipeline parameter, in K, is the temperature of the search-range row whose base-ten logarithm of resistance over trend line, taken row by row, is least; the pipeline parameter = 524.0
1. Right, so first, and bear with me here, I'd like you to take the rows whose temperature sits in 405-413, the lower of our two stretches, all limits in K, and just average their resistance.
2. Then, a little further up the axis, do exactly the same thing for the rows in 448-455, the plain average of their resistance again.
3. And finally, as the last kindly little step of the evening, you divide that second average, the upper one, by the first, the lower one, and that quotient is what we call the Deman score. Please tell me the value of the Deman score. 1.22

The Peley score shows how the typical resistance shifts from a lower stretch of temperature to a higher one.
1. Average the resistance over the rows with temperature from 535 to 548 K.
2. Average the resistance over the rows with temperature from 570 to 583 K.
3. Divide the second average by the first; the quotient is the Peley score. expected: 0.89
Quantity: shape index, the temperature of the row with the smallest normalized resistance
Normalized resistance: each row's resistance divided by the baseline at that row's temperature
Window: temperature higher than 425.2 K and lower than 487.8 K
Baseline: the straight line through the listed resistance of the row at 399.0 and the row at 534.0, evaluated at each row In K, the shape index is 441.5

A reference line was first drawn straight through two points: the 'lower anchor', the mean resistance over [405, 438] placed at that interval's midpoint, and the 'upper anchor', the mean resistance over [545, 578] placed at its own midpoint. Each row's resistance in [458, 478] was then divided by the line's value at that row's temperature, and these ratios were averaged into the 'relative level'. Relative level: 1.18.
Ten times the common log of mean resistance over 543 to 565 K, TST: 21.1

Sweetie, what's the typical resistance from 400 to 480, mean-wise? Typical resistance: 136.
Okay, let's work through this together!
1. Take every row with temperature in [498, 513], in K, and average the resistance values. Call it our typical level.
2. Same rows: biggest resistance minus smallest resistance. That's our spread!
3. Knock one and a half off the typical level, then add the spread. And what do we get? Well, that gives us 178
